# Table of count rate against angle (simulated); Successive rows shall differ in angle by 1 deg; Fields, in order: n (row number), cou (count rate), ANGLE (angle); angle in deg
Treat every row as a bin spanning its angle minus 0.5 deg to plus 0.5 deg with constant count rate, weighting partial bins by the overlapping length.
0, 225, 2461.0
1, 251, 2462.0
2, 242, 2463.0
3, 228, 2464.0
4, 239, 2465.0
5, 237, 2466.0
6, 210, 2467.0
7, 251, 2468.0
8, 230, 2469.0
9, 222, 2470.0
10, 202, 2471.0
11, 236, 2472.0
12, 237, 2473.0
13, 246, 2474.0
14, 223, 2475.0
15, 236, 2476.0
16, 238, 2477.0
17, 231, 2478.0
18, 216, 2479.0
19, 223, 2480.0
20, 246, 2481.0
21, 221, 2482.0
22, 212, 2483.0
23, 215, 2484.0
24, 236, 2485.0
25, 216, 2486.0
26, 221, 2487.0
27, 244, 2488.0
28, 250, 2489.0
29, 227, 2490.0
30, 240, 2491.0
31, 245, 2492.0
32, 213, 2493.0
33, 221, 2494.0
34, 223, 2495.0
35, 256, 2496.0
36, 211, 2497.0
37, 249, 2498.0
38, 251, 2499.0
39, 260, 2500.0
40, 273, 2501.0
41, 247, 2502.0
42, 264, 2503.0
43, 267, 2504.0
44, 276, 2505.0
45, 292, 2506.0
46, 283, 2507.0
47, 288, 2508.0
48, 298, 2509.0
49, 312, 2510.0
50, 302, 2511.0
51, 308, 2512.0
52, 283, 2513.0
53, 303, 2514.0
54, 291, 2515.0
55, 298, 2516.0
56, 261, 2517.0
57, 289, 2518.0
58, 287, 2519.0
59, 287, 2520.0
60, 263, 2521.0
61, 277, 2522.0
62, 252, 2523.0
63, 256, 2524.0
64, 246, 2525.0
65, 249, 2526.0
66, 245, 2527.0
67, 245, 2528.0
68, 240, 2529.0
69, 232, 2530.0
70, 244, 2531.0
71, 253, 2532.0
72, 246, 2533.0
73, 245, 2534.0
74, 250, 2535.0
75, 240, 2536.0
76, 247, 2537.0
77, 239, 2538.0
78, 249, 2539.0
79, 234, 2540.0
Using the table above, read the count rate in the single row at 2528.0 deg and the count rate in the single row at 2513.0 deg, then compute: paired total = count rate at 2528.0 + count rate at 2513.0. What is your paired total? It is 528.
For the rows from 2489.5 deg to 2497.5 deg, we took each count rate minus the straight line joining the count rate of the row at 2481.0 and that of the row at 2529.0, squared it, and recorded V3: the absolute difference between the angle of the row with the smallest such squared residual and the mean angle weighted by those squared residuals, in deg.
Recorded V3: 2.5 deg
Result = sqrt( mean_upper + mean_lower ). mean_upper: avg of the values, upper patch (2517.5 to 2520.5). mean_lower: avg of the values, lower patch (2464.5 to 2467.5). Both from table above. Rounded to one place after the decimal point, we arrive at 22.7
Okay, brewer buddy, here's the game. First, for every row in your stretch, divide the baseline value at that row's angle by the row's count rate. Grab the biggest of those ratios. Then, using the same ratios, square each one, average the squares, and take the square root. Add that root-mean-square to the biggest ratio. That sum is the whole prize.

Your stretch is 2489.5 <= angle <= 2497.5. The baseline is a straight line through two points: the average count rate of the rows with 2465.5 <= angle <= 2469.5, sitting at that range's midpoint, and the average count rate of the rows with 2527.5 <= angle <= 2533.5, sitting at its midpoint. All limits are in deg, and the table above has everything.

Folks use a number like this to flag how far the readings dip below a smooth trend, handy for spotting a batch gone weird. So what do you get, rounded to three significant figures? 2.16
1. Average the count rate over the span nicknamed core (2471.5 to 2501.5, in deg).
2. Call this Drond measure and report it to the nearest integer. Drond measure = 234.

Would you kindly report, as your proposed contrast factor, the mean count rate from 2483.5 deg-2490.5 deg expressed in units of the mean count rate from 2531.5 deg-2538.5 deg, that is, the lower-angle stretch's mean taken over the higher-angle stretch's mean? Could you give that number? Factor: 0.94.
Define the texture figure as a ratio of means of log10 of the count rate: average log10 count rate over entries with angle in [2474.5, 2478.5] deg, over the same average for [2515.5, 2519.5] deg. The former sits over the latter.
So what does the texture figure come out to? 0.965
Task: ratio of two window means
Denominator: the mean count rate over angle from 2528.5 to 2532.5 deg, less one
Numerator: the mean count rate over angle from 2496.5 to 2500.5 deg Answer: 1.01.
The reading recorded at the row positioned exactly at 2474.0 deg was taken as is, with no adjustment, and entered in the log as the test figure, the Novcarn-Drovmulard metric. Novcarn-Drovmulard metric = 246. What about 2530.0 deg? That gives 232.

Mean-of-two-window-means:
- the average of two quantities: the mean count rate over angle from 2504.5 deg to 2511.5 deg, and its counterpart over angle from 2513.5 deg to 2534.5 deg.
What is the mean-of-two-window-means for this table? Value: 278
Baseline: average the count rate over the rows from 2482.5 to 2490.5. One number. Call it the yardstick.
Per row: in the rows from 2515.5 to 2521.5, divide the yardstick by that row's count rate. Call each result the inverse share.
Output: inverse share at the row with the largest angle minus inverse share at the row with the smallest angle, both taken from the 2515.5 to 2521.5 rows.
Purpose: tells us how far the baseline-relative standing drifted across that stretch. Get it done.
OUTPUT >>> 0.10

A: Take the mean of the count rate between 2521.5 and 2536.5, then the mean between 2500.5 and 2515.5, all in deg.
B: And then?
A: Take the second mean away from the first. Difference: -38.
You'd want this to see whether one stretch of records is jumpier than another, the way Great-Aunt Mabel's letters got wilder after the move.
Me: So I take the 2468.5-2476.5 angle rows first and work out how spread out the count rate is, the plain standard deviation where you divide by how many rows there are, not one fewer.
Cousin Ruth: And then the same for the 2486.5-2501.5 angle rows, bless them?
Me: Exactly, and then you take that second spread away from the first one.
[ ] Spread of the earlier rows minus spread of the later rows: -5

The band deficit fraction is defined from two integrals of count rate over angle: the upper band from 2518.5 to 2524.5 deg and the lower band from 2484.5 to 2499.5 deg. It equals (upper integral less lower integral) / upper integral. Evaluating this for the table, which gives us -1.2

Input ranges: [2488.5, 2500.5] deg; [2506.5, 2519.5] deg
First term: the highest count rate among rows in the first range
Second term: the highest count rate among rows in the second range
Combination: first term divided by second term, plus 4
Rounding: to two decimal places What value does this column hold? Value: 4.83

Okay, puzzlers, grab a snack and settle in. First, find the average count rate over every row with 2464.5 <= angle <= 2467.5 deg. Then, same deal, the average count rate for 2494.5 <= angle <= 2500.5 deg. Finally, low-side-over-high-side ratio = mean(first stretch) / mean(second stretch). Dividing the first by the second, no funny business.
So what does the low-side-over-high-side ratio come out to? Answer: 0.95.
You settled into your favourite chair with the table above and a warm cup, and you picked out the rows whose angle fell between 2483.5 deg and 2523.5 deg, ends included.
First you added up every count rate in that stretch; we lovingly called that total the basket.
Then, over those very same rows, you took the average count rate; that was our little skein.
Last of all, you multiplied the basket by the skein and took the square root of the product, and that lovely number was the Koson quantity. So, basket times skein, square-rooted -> 1657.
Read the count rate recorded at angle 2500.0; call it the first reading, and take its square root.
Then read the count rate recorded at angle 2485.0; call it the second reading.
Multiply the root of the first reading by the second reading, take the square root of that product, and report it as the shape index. 62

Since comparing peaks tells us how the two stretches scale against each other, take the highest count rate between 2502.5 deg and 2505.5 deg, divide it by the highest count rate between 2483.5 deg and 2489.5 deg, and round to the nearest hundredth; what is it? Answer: 1.10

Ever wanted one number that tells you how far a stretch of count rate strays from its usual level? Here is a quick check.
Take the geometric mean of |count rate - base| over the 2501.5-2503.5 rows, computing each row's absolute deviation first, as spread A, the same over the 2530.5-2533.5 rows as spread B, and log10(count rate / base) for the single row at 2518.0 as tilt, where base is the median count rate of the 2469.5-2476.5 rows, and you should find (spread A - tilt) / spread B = 1.6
